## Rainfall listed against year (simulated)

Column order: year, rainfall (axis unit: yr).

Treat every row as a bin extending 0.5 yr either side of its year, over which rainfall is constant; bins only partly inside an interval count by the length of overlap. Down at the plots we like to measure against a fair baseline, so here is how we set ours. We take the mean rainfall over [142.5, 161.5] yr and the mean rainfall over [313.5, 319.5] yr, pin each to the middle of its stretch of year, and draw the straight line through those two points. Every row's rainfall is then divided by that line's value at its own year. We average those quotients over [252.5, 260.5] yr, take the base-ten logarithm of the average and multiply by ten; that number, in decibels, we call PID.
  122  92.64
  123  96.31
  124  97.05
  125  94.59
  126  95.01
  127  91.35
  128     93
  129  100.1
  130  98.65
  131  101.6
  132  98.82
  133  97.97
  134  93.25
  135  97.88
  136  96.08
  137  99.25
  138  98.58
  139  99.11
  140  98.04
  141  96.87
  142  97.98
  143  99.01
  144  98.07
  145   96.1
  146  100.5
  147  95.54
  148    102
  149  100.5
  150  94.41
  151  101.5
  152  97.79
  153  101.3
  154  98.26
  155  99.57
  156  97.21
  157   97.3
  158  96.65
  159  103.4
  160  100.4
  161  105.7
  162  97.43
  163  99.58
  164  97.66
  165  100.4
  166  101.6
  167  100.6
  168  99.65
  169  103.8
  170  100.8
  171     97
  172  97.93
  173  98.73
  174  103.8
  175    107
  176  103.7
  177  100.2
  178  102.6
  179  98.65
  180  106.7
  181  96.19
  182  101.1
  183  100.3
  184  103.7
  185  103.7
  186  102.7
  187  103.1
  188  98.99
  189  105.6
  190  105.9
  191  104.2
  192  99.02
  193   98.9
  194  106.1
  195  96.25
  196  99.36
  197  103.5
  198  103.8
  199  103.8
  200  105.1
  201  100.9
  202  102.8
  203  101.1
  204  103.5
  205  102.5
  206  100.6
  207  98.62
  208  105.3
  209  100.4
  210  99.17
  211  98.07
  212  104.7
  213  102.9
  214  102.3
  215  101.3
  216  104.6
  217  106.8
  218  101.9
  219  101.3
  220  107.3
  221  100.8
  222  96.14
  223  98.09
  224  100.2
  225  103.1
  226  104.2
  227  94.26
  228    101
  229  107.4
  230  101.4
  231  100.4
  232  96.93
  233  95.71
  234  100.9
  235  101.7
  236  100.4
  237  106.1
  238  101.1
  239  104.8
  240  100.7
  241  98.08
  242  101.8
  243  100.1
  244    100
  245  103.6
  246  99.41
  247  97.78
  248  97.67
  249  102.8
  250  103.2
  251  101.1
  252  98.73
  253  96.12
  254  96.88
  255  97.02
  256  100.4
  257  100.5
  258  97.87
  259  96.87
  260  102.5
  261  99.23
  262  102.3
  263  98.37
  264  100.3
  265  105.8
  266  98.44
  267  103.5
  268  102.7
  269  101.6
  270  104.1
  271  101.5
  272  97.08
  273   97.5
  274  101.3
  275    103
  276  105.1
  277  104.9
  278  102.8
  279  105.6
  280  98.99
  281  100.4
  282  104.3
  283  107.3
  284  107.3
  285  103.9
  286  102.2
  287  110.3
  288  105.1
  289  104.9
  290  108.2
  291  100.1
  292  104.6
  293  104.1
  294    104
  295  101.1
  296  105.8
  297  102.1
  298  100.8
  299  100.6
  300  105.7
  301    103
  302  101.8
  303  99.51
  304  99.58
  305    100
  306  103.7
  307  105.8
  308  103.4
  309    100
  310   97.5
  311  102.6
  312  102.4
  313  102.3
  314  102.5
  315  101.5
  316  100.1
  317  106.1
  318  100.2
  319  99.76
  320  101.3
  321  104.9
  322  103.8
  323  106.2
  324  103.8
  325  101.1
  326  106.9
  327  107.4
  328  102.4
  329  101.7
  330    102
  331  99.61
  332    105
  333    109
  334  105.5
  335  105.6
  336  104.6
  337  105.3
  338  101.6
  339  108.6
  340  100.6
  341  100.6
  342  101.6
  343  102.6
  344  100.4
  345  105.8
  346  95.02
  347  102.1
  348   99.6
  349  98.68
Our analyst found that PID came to -0.10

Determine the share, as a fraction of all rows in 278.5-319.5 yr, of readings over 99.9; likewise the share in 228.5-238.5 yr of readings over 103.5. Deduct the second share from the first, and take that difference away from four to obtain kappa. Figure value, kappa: 3.32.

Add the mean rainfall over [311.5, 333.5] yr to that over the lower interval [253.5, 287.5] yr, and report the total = 205.0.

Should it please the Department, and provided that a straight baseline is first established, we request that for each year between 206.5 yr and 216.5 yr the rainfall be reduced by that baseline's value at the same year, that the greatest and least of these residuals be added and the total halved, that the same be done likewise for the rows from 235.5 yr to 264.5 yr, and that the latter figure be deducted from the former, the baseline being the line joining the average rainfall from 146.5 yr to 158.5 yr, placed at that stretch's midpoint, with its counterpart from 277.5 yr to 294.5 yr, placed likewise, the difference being 2.1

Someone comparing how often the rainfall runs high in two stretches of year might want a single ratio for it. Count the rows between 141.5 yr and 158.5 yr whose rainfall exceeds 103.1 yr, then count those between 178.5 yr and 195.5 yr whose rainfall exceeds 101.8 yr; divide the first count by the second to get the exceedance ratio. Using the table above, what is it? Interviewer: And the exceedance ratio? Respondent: 0.0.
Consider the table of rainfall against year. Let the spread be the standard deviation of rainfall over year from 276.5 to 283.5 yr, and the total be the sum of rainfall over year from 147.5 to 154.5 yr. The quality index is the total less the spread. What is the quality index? 693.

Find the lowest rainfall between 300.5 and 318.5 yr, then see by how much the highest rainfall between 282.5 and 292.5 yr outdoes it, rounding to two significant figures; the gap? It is 13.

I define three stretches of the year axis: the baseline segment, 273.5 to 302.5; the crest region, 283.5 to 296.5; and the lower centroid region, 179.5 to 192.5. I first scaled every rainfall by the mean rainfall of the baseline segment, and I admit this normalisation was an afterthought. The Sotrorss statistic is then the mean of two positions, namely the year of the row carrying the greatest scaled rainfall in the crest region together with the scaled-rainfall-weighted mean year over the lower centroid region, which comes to 236.5 yr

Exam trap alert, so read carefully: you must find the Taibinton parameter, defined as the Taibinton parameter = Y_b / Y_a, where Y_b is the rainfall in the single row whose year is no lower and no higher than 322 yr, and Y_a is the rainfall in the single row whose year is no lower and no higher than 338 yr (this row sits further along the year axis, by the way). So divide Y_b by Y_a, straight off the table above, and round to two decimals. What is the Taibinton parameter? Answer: 1.02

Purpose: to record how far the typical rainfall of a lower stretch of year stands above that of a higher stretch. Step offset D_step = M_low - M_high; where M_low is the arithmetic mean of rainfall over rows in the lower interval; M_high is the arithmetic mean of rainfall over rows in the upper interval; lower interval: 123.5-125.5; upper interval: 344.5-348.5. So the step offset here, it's -4.8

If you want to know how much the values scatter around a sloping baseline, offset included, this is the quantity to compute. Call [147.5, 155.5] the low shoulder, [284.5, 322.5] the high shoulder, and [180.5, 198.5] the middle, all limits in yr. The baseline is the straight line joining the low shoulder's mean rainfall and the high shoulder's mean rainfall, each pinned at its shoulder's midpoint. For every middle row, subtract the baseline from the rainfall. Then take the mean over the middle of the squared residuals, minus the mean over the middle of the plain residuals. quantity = 10.1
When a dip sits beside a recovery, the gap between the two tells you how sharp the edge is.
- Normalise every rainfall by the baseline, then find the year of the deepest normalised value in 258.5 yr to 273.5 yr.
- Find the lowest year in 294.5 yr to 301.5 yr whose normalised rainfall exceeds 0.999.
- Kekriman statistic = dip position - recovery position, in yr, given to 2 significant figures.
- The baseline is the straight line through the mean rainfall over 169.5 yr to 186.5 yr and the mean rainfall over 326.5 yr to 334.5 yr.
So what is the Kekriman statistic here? -24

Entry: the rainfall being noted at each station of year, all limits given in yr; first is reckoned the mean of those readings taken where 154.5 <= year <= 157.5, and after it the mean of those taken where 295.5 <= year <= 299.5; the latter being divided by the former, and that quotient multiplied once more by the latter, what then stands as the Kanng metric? 107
